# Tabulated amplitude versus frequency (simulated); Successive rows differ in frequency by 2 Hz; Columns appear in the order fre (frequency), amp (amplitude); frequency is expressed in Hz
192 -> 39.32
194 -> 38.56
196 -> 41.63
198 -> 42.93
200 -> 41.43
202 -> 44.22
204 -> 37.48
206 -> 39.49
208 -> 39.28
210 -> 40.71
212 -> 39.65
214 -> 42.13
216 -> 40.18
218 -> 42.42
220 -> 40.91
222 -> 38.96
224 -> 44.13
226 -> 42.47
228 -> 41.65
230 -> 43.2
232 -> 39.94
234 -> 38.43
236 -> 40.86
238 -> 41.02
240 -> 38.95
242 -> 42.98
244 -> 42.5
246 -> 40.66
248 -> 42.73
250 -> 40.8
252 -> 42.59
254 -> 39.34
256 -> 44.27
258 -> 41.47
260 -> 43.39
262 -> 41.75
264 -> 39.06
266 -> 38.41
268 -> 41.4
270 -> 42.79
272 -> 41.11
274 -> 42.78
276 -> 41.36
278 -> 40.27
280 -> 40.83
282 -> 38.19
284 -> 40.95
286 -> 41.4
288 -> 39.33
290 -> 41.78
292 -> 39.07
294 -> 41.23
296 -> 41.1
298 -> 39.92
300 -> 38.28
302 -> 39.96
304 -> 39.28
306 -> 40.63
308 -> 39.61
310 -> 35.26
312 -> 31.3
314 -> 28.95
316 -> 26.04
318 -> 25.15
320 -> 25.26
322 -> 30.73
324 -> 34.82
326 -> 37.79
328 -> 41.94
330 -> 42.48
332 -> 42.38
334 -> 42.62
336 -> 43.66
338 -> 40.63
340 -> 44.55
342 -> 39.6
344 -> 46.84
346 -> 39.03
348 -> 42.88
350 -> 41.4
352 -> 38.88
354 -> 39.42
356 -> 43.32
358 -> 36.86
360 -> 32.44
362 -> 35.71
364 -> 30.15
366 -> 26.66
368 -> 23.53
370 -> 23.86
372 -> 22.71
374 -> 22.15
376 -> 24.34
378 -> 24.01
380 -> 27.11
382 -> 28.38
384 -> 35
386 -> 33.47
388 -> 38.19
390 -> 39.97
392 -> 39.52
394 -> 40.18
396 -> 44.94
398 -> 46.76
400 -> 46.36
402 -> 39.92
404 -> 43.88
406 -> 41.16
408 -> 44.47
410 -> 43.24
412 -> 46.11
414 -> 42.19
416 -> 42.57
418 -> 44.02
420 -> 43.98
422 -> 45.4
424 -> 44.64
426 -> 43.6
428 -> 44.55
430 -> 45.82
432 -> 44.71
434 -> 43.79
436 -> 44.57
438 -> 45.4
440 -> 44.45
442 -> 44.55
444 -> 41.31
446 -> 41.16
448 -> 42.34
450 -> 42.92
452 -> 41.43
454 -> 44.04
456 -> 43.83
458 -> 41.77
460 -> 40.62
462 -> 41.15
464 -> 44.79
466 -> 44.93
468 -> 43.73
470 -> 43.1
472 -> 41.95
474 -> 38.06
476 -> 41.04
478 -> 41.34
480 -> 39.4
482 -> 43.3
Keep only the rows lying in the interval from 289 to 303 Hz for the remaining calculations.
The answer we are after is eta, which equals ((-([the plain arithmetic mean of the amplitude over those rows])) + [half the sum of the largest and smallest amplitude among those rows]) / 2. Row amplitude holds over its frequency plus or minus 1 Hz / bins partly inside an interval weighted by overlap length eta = -0.08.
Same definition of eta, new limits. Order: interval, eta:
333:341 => -0.14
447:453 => -0.03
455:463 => 0.19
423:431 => 0.03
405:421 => 0.08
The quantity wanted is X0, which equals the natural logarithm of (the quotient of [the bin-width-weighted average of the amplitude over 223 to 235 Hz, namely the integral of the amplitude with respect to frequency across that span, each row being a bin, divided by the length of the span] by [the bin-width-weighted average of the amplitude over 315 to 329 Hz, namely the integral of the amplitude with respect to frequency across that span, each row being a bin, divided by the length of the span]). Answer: 0.27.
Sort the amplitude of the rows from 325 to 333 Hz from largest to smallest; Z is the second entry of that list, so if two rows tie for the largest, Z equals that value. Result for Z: 42.38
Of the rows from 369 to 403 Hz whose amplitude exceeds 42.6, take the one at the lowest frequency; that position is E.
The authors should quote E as 396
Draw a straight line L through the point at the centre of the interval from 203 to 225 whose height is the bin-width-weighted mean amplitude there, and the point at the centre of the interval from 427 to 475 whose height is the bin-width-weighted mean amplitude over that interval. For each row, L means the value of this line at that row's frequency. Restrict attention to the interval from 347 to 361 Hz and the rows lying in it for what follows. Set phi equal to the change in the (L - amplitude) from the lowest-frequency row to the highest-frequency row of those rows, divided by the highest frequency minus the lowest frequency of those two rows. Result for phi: 0.88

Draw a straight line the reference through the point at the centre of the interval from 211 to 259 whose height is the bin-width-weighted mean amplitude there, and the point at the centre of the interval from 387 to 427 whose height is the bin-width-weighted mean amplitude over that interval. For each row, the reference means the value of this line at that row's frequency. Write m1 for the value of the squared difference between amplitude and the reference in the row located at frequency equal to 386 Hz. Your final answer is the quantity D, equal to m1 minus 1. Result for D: 86.9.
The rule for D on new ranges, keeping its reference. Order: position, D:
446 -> 4.2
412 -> 8.0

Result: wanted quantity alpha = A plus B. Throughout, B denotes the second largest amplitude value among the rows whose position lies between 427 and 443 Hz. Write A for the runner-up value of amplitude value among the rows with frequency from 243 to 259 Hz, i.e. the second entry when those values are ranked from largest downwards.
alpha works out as 88.1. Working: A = 42.73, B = 45.4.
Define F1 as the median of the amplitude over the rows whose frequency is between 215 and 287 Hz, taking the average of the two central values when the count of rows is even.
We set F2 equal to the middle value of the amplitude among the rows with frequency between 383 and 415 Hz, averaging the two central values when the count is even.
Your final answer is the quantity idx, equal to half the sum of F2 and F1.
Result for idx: 41.5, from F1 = 41.2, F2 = 41.7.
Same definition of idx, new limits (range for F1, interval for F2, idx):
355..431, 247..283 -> 40.7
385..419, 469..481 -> 41.9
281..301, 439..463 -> 41.2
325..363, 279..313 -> 40.7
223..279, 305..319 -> 36.4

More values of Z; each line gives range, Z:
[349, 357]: 41.4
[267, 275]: 42.78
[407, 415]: 44.47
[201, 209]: 39.49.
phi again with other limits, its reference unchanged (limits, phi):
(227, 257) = -0.08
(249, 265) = 0.14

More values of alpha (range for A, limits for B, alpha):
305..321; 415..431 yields 85.0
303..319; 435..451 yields 84.2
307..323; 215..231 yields 78.5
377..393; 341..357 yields 82.8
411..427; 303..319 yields 85.0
